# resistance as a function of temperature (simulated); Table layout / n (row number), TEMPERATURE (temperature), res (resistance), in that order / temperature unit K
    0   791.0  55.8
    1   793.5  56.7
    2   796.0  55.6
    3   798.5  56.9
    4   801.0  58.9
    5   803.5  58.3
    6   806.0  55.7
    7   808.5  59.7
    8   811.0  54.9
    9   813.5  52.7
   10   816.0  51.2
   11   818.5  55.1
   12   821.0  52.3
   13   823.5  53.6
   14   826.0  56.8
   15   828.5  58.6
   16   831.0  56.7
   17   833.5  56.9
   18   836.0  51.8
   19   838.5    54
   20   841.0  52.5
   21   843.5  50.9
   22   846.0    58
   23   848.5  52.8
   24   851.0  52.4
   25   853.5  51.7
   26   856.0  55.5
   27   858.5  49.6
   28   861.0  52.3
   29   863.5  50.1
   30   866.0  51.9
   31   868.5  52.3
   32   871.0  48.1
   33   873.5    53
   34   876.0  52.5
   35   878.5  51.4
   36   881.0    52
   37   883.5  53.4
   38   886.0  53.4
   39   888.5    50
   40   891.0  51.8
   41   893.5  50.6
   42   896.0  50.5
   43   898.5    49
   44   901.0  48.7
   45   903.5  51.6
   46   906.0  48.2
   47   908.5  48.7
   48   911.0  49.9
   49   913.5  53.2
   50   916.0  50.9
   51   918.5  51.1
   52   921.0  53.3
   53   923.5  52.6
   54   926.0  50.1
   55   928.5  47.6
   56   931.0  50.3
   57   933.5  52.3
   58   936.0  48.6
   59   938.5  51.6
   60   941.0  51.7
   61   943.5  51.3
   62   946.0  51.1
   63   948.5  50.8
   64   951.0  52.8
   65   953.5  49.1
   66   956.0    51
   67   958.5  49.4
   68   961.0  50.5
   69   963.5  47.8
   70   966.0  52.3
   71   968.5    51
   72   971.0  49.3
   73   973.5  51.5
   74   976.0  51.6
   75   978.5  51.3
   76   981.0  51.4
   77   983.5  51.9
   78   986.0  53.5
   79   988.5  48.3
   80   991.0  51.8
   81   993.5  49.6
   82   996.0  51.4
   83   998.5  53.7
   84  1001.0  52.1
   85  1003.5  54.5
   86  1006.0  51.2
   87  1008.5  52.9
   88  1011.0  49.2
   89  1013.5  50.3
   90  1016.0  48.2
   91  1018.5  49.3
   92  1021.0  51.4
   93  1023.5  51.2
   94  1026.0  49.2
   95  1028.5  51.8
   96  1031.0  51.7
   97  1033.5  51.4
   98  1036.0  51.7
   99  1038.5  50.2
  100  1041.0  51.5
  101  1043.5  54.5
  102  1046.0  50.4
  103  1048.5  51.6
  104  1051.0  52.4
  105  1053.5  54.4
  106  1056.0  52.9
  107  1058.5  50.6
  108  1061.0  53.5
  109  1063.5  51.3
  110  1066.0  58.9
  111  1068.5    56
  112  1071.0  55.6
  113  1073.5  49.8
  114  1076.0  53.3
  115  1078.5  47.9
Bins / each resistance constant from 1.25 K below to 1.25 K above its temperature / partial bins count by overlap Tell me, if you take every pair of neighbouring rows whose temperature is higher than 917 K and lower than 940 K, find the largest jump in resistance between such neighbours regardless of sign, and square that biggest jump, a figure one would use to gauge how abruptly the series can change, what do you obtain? 14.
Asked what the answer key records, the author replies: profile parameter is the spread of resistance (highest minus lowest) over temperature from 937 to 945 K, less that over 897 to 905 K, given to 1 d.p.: -2.5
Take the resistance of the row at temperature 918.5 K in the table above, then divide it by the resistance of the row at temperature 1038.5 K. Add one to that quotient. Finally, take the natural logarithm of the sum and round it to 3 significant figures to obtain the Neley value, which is 0.702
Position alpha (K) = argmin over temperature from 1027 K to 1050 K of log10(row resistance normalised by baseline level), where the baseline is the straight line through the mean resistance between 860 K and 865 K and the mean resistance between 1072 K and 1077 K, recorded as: 1038.5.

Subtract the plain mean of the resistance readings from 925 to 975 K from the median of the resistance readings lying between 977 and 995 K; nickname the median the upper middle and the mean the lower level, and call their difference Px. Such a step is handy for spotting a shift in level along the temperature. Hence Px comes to 1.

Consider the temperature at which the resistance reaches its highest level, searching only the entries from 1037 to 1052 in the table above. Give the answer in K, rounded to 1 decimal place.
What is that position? 1043.5 K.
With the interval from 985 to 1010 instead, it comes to 1003.5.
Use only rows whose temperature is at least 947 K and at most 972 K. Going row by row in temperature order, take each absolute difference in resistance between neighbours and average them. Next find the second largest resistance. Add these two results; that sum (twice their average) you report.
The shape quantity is 54.6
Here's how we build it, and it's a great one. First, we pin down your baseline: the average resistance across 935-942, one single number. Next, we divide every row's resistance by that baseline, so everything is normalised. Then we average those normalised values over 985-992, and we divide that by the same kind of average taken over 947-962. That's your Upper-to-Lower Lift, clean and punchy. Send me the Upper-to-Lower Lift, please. 1.01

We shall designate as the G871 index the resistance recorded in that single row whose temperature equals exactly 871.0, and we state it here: 48.1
